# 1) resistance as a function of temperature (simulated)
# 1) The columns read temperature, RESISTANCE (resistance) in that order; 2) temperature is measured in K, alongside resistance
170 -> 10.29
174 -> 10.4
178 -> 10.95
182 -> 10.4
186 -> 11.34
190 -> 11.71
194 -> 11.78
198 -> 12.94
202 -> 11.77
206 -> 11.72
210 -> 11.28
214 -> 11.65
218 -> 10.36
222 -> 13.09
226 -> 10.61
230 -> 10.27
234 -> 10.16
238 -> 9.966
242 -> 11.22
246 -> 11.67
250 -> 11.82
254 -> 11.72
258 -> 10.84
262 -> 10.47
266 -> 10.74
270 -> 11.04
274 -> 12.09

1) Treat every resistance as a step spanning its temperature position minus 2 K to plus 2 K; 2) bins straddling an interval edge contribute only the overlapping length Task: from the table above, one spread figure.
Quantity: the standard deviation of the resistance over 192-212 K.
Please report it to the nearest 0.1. 0.6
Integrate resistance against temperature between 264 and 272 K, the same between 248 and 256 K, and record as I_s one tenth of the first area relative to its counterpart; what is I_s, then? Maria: 0.093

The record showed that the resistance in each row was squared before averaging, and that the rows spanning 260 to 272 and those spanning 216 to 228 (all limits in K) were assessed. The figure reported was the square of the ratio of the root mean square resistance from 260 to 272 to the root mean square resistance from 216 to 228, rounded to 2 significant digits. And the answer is 0.89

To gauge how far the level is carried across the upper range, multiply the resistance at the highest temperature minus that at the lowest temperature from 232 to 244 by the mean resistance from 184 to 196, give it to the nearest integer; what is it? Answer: 12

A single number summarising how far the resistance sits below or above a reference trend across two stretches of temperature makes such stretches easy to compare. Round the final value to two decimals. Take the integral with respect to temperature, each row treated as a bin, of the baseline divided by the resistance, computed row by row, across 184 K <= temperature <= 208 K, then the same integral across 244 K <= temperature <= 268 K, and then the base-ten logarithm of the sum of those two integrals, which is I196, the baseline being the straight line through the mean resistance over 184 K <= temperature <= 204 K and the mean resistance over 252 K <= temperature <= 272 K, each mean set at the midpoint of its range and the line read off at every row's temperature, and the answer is 1.68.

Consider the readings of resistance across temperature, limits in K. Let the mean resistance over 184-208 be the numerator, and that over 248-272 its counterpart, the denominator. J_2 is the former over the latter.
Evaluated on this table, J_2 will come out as 1.07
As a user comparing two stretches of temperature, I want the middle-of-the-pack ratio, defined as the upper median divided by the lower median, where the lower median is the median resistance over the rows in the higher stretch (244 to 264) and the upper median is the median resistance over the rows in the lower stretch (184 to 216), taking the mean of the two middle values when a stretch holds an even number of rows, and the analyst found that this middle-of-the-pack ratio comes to 1.00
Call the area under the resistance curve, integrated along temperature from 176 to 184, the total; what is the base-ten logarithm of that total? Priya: 1.93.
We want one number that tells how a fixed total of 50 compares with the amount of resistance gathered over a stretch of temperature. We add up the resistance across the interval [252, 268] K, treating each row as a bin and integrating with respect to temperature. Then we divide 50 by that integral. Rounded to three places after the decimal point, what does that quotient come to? 0.286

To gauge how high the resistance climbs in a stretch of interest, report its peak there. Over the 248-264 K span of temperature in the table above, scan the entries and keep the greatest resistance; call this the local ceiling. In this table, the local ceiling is 11.82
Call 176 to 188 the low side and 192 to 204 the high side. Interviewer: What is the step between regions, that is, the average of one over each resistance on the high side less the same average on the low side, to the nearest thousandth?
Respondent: -0.010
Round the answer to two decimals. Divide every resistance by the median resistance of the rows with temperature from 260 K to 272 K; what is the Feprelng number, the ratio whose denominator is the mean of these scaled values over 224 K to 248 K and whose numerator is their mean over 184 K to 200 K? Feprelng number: 1.12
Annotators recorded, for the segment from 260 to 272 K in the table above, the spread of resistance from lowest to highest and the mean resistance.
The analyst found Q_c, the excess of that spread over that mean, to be -10.2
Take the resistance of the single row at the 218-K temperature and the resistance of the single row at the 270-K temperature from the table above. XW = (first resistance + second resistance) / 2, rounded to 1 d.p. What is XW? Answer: 10.7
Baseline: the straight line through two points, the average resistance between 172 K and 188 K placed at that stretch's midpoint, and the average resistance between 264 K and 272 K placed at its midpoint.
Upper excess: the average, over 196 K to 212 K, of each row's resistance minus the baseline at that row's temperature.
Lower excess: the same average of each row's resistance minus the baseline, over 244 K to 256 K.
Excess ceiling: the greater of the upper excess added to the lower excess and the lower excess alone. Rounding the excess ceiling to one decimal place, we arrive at 2.0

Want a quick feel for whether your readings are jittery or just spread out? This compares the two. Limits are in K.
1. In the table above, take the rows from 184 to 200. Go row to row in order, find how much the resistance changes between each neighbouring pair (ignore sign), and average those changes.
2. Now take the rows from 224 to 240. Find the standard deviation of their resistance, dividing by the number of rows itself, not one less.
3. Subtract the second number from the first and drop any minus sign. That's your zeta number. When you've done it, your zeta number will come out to 0.30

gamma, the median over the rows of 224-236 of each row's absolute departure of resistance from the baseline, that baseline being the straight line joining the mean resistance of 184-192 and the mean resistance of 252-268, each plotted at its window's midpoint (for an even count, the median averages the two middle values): 0.92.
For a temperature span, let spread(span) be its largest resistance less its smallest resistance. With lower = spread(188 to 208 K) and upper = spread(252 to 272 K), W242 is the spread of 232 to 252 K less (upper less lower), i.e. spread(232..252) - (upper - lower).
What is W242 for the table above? 1.8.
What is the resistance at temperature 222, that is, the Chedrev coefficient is 13.09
